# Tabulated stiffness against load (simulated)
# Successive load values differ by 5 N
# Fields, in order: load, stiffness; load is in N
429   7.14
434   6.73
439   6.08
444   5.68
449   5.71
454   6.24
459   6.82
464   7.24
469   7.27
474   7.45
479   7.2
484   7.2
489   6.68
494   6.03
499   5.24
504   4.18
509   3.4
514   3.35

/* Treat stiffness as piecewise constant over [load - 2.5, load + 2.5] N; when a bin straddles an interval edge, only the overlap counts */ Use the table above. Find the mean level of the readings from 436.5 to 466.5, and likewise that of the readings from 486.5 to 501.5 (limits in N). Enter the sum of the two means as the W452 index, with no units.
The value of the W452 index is 12.3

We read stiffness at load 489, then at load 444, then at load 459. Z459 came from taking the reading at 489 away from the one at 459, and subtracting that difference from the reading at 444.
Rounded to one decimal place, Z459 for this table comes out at 5.5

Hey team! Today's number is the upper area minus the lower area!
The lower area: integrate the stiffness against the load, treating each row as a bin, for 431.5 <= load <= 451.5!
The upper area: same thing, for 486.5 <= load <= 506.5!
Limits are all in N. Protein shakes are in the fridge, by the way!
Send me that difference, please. -10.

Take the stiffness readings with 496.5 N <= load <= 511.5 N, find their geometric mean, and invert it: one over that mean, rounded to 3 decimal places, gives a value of 0.238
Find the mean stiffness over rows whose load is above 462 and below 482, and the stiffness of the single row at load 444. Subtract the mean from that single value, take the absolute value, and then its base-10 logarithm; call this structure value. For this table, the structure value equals 0.2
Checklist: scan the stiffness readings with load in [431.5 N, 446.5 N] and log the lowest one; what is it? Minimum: 5.68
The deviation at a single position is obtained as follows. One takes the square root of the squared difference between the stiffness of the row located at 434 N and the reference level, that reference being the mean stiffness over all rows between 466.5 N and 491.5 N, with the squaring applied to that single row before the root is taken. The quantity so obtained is 0.43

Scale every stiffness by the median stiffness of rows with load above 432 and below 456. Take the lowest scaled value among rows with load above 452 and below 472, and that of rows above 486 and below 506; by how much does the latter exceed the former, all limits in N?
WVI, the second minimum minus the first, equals -0.3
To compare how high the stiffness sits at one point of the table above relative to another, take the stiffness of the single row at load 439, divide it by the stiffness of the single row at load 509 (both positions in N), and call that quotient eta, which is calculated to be 1.8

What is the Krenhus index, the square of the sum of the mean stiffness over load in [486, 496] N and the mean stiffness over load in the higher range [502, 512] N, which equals 103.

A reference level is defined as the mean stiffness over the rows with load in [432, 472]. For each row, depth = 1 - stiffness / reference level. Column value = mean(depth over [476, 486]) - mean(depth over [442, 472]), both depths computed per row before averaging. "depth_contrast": -0.11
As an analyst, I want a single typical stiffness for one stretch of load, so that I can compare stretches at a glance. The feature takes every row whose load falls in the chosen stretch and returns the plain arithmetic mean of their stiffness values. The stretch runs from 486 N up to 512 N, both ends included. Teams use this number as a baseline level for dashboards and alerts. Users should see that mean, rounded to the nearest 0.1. 5.1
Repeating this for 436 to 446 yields 5.9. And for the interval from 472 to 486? 7.3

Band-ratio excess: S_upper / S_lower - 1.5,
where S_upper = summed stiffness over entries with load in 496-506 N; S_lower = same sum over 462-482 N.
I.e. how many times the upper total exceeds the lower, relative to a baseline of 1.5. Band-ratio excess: -1.2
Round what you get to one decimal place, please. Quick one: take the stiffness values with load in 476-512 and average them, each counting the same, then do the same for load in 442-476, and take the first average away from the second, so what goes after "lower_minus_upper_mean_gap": 0.9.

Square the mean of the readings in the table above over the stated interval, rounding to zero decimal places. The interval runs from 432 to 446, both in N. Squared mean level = 38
